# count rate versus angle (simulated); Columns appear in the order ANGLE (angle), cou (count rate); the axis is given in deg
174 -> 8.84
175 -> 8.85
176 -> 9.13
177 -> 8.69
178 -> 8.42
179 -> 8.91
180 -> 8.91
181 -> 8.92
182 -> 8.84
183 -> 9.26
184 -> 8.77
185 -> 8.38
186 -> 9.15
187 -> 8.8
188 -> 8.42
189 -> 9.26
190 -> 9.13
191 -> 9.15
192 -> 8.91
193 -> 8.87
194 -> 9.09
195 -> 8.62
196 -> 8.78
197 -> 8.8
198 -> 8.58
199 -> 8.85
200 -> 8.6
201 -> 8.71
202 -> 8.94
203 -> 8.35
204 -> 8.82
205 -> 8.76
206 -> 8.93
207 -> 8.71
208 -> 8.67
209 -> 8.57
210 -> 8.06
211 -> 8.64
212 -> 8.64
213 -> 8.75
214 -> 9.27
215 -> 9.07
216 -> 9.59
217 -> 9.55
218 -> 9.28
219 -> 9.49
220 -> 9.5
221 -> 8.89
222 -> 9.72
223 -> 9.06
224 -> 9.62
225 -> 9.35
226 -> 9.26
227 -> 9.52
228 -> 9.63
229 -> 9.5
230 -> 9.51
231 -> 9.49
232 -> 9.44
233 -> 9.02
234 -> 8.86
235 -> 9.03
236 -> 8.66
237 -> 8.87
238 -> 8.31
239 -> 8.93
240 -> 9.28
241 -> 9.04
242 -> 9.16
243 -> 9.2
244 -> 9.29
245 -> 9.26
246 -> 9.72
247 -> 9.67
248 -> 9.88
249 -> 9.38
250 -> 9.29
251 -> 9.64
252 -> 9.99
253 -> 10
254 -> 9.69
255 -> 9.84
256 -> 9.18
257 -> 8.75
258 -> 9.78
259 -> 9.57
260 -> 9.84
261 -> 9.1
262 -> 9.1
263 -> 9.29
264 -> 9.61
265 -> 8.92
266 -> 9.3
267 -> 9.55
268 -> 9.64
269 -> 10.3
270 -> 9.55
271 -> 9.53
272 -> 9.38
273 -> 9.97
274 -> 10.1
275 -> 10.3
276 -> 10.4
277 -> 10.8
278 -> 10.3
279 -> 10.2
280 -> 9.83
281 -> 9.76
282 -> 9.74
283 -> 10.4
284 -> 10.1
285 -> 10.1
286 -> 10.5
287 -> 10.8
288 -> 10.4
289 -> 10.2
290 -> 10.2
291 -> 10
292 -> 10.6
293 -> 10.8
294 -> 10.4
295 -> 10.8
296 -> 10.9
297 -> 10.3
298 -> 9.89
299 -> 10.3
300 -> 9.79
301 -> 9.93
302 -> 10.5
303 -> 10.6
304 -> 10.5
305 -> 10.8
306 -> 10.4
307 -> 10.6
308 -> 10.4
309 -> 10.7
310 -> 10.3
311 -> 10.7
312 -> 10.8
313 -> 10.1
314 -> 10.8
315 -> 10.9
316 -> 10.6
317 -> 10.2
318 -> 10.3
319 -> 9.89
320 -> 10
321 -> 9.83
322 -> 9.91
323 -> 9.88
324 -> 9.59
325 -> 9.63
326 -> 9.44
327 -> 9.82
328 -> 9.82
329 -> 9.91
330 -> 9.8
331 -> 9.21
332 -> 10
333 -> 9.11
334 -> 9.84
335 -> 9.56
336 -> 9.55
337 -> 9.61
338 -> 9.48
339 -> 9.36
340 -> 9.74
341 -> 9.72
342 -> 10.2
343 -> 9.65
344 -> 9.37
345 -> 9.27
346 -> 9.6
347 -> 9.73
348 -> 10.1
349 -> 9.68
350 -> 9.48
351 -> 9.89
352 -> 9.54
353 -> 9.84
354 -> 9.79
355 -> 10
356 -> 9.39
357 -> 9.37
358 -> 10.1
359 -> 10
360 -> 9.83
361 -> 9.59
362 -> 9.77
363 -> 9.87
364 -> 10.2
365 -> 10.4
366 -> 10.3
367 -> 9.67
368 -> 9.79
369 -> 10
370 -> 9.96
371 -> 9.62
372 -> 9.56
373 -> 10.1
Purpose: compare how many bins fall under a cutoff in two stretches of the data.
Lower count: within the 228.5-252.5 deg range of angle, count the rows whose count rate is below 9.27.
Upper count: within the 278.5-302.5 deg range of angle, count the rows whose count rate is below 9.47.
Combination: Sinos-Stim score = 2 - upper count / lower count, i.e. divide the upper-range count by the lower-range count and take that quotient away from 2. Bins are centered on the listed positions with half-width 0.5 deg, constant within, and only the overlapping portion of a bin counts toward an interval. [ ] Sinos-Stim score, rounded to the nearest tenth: 2.0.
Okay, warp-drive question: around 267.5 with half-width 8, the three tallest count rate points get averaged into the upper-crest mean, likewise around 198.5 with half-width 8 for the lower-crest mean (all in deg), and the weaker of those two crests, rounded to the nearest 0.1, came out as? 9.1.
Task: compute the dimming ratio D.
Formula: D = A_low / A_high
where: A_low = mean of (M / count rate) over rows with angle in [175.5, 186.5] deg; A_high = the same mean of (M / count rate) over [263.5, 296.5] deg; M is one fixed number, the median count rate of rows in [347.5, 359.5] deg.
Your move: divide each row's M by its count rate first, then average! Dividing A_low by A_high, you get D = 1.14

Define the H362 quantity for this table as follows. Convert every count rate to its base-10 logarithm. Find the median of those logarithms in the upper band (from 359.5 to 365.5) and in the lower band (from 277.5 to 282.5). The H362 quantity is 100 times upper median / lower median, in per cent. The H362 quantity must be 100.1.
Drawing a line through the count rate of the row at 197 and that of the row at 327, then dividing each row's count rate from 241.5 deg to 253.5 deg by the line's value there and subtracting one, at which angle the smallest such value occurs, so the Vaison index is 242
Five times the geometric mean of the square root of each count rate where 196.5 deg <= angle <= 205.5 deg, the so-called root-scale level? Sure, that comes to 14.8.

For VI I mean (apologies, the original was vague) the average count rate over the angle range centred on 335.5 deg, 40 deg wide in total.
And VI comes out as 9.7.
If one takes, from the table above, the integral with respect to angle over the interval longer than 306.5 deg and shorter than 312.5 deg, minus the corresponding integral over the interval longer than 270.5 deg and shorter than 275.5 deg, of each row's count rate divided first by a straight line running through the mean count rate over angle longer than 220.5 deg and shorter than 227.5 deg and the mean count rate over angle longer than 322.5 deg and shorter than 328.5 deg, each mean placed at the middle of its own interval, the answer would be 1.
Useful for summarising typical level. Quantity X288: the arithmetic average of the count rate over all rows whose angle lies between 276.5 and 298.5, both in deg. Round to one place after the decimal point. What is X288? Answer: 10.3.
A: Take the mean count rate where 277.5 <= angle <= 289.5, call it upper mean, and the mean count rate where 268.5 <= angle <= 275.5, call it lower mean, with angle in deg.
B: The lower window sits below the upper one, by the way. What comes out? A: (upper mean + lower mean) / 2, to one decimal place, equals 10.0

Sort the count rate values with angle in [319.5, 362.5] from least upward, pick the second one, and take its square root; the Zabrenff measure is 3.03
